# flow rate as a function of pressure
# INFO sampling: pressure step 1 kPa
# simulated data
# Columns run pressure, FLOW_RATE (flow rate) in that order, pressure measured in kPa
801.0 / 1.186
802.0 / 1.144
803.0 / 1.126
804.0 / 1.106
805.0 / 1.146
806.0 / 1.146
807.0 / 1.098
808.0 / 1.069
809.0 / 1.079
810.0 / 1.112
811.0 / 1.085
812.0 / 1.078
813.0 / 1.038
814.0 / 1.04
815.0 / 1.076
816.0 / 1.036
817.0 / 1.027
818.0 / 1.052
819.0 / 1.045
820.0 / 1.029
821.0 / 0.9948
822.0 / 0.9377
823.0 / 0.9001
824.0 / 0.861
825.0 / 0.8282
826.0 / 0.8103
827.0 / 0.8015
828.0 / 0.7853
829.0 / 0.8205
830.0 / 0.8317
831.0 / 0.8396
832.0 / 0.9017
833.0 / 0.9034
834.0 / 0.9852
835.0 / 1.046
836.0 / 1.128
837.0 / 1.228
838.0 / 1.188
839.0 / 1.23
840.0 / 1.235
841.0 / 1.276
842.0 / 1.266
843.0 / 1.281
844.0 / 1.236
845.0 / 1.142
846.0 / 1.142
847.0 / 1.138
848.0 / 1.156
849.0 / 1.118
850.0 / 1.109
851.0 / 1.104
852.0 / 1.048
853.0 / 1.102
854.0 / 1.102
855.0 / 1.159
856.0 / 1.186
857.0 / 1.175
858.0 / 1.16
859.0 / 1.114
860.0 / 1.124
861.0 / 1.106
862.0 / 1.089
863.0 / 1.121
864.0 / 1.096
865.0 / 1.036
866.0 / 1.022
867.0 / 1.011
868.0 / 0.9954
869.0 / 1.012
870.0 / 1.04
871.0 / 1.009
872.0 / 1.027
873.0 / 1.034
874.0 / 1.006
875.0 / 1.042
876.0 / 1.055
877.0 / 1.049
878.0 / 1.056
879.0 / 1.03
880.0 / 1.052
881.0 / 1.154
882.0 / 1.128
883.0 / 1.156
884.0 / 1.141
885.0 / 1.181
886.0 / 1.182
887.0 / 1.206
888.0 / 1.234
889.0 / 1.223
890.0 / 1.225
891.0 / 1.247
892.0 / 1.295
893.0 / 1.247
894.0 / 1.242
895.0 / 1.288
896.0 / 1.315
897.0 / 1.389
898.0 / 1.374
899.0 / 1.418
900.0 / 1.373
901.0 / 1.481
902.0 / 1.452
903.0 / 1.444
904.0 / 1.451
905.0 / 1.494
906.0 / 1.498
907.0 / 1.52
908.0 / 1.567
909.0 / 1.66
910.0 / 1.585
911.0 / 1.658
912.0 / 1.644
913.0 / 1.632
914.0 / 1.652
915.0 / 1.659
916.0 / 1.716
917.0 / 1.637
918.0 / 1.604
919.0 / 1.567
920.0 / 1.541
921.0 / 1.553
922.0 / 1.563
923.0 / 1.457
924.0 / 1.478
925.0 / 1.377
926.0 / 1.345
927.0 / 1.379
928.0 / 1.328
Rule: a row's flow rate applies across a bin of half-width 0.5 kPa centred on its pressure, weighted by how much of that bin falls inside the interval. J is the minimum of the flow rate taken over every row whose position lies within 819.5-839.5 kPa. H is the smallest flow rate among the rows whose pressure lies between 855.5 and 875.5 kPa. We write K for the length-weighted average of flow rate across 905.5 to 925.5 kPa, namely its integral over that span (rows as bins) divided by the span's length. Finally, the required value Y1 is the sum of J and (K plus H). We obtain 3.36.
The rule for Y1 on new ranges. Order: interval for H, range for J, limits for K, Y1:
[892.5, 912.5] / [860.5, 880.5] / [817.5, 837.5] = 3.17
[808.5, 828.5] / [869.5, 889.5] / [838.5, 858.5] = 2.96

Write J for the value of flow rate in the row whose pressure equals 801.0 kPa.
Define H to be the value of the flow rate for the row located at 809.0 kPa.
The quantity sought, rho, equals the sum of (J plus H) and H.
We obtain 3.3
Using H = 1.079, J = 1.186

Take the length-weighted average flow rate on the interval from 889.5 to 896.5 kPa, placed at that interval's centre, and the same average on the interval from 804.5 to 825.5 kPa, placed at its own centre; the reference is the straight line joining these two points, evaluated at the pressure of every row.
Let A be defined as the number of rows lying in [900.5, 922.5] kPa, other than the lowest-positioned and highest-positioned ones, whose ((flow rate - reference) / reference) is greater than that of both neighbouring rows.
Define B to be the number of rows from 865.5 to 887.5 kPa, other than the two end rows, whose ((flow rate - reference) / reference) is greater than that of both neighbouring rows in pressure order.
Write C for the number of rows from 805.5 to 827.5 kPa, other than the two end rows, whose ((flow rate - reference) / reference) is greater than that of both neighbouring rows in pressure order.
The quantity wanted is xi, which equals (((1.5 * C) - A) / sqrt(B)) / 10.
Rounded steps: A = 3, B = 7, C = 3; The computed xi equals 0.06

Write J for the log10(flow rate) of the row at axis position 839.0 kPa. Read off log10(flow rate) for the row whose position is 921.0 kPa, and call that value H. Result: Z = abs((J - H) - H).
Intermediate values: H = 0.19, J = 0.09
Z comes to 0.29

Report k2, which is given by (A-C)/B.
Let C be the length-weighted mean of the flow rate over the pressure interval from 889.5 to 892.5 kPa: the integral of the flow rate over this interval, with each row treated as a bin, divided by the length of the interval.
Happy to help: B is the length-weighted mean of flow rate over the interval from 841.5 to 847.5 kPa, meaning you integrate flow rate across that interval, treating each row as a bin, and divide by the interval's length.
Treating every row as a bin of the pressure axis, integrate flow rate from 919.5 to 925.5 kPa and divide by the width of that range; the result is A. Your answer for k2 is 0.20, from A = 1.5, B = 1.20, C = 1.3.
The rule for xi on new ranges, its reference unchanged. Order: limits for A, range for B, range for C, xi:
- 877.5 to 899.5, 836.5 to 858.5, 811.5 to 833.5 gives -0.07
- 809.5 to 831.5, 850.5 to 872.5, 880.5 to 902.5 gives 0.38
